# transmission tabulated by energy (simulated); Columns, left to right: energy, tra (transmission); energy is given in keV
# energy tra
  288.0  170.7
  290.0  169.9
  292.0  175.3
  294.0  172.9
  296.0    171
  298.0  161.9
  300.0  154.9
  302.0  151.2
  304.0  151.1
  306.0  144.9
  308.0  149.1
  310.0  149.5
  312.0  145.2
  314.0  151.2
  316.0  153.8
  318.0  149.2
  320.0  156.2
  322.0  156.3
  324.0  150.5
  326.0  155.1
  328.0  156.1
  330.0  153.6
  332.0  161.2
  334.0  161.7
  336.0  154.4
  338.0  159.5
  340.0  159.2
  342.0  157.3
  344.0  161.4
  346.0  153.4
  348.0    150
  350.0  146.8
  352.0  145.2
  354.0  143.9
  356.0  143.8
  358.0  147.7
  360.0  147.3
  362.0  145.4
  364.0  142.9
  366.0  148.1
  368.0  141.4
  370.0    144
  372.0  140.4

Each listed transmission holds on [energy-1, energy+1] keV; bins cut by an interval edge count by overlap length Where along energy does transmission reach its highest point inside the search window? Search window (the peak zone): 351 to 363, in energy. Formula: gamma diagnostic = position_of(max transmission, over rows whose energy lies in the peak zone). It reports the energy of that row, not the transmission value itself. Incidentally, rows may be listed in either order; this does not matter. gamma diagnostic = 358.0 keV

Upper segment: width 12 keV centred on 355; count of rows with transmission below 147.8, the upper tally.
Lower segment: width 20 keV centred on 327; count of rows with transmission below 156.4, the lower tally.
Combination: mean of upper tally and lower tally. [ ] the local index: 7.0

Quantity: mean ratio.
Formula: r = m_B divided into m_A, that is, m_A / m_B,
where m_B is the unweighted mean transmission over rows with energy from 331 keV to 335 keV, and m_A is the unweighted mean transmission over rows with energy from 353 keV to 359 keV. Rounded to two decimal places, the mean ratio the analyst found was 0.90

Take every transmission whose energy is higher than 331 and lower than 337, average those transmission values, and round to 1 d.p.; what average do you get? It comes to 159.1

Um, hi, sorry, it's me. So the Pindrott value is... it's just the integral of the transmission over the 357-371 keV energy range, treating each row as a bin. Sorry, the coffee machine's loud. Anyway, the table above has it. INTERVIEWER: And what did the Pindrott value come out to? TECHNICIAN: 2034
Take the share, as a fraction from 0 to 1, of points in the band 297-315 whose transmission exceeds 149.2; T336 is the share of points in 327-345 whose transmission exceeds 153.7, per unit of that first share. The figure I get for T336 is 1.3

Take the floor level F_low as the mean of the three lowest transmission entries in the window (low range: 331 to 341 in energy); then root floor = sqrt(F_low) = 12.6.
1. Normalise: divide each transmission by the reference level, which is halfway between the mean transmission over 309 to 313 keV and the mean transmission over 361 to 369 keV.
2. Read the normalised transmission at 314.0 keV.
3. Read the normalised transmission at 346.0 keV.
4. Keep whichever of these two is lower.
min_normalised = 1.04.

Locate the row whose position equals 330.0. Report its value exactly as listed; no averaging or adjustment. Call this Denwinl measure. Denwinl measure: 153.6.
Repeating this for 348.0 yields 150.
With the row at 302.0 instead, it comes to 151.2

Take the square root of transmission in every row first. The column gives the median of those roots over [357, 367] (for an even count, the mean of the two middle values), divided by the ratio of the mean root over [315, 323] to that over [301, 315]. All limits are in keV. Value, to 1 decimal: 11.9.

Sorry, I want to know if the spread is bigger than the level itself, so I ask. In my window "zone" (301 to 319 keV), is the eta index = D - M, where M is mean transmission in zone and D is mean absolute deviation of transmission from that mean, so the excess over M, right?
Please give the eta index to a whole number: -147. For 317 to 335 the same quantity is -152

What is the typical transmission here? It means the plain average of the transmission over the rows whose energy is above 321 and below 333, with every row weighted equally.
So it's 155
